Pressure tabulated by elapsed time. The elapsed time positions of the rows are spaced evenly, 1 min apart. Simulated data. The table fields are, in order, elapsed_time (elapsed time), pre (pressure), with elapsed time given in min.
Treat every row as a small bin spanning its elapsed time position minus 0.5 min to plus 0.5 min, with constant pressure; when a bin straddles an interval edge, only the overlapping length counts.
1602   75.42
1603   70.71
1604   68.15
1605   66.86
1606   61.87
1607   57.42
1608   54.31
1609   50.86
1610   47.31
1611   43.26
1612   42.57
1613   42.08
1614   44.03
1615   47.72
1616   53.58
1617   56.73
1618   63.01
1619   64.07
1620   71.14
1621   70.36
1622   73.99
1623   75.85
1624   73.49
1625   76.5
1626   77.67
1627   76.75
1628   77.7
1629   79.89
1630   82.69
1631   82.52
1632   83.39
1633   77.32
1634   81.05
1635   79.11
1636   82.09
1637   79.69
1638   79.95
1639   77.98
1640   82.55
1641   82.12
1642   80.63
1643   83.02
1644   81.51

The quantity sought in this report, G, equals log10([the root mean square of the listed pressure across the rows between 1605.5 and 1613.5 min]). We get 1.70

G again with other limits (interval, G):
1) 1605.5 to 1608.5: 1.76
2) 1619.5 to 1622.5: 1.86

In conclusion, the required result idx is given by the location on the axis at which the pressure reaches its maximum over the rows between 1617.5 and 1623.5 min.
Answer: 1623 min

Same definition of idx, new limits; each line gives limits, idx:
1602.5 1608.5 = 1603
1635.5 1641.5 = 1640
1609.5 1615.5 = 1615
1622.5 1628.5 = 1628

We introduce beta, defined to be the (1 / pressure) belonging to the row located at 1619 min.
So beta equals 0.016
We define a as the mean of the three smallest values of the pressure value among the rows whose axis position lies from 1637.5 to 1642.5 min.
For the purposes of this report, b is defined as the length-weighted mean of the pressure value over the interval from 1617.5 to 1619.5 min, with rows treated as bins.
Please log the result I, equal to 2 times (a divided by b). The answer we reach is 2.5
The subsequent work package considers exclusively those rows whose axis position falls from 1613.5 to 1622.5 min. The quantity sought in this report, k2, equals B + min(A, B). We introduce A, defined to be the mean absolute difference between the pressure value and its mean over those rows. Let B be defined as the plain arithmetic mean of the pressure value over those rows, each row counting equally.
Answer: 69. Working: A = 8.9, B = 61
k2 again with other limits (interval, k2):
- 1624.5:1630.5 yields 80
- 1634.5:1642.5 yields 82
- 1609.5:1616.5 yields 49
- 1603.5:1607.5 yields 68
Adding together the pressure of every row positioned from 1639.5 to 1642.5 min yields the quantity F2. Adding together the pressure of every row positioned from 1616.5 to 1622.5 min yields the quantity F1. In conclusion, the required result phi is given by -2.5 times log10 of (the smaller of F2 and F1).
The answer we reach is -5.97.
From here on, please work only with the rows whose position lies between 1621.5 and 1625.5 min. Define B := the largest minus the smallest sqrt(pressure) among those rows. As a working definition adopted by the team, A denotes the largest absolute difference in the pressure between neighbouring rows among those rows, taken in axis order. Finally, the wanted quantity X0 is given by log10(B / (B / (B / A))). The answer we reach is -1.24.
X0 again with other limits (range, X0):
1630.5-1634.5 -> -1.25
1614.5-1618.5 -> -0.79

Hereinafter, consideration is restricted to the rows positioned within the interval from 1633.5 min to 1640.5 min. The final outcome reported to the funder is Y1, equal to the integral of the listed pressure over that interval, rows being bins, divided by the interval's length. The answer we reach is 80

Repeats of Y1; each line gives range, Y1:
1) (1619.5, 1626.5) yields 74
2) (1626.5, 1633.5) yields 80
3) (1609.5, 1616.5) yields 46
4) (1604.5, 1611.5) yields 55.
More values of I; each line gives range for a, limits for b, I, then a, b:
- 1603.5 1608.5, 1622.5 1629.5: 1.5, 58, 77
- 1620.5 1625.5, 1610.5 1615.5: 3.3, 73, 44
